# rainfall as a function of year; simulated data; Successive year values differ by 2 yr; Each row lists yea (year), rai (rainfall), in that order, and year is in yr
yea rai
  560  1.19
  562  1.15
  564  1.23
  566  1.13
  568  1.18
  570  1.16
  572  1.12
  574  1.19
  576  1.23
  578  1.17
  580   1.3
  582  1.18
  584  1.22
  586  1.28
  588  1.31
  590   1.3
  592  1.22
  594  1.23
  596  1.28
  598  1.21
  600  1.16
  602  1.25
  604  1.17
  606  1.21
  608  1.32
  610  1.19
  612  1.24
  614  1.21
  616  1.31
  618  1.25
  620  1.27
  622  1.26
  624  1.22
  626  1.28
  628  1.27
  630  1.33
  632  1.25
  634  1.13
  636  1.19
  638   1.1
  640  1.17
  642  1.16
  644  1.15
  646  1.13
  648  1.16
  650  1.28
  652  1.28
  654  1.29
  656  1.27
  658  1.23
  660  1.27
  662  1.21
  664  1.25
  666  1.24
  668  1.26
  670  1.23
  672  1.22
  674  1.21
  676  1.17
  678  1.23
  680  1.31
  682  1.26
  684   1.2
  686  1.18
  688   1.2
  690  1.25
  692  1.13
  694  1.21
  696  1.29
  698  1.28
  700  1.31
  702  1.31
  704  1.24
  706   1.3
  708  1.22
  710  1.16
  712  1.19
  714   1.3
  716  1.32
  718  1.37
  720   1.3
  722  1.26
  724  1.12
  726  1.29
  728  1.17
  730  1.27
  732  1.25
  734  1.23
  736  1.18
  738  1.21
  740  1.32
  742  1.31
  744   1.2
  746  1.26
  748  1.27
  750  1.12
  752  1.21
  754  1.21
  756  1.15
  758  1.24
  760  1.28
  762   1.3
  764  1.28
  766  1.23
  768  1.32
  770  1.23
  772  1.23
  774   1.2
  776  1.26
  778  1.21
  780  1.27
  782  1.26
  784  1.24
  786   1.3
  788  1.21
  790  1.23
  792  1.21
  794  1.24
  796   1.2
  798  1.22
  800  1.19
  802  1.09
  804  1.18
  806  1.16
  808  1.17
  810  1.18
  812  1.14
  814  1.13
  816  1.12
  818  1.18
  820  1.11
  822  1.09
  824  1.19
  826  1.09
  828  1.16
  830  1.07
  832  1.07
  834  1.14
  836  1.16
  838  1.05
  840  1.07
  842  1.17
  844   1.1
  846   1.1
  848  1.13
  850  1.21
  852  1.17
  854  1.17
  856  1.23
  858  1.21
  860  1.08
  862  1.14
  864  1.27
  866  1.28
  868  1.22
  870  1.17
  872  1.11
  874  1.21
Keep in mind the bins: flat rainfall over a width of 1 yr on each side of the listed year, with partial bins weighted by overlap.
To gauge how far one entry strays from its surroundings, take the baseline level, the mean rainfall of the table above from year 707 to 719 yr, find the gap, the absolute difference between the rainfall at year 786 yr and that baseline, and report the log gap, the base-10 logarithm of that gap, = -1.40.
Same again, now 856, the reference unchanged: -1.52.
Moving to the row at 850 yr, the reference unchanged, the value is -1.30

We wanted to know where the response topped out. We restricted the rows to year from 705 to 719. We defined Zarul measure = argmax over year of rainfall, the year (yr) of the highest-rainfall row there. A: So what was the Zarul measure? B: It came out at 718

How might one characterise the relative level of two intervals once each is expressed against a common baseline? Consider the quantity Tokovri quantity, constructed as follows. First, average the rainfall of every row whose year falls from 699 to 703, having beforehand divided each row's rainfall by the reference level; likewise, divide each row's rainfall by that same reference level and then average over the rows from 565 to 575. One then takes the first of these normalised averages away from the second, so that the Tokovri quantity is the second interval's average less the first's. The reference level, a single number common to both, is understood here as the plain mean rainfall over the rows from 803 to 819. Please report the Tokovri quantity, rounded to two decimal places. -0.13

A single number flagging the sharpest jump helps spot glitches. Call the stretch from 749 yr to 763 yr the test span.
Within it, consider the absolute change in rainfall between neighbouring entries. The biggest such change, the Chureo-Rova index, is 0.090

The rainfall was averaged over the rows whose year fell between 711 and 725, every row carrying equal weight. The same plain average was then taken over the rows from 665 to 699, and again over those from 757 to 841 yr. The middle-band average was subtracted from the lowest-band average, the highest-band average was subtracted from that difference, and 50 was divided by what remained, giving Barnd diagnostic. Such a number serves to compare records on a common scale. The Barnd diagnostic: -40.8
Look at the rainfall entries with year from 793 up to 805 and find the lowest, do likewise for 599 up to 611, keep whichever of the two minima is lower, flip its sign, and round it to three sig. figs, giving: -1.09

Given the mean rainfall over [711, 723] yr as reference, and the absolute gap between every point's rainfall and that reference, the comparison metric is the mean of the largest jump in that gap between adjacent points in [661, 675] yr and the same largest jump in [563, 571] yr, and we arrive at 0.070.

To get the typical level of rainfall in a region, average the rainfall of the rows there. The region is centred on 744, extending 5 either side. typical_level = 1.27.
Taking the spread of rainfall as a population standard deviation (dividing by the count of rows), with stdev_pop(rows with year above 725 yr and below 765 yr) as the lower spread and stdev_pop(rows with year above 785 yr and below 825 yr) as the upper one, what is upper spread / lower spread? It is 0.96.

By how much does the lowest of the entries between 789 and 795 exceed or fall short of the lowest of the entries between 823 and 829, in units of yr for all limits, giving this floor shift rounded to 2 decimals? 0.12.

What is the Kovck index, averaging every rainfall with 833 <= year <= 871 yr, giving 1.16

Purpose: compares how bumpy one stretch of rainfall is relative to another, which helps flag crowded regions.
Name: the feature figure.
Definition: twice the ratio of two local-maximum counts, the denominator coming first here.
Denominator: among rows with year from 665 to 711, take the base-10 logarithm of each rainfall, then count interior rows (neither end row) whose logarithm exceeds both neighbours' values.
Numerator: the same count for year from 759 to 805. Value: 3.2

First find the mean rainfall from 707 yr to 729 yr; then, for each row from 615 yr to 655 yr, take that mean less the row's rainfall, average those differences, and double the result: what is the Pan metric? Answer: 0.04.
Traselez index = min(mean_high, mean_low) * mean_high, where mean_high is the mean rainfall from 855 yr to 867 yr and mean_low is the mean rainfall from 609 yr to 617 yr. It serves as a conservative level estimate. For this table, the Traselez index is 1.44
